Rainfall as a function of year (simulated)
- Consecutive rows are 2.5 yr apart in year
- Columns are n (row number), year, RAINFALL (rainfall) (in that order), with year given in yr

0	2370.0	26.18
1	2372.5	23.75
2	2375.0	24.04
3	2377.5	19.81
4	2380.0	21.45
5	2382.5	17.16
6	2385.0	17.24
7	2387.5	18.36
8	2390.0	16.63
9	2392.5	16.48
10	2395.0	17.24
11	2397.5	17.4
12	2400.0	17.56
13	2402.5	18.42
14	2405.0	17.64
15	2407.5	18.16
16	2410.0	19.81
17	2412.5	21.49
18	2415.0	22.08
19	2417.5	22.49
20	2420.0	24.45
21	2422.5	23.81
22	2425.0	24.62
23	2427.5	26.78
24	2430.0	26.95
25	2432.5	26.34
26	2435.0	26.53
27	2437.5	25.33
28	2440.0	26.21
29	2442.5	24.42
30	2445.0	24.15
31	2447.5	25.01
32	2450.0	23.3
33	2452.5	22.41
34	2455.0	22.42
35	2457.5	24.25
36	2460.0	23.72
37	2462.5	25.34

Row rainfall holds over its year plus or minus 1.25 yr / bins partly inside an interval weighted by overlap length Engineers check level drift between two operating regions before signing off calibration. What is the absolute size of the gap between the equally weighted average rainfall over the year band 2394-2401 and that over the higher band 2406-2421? 4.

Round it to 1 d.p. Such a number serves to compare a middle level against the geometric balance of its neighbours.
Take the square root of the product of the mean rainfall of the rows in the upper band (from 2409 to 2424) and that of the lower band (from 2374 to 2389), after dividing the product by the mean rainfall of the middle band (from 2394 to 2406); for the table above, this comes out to 5.0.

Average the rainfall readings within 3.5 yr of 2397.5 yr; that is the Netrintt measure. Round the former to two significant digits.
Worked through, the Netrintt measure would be 17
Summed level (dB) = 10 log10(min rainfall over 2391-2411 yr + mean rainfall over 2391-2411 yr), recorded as 15.4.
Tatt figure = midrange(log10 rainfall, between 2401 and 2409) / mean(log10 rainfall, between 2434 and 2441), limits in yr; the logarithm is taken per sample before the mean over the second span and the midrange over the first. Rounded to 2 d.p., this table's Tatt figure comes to 0.89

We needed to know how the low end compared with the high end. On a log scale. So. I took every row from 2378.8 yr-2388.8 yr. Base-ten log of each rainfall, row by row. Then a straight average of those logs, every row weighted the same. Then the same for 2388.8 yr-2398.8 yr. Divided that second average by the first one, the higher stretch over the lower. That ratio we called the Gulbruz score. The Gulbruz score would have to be 0.97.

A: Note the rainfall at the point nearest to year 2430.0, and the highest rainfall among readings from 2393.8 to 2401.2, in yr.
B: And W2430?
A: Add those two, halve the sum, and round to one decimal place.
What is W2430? 22.3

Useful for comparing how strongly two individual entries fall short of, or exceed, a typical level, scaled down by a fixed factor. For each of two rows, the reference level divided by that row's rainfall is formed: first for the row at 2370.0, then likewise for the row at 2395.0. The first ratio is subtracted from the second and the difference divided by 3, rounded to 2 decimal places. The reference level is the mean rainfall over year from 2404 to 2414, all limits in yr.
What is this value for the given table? 0.13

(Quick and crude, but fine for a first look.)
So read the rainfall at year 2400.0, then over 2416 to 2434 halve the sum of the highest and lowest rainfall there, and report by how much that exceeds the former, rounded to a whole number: 7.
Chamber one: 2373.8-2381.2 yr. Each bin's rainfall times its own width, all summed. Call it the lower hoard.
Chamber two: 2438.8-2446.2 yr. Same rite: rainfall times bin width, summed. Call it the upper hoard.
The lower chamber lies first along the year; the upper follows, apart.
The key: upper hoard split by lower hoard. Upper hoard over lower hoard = 1.15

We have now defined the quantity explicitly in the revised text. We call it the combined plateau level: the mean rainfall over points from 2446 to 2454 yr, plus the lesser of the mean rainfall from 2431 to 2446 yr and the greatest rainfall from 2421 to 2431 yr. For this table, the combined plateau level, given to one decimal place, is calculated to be 49.1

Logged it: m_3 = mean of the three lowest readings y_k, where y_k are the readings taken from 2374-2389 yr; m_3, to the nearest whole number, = 18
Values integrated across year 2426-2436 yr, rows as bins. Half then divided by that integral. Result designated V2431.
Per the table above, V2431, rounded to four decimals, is 0.0019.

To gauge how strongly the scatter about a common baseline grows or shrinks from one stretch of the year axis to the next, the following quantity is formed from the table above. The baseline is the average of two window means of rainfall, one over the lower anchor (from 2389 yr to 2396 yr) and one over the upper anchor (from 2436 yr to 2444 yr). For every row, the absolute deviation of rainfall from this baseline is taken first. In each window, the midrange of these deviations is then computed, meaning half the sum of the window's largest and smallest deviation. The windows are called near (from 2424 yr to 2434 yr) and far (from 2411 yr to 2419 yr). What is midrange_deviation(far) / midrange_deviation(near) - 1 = -0.80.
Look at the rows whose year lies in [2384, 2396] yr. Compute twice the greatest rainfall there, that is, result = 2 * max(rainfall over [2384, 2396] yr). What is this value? 37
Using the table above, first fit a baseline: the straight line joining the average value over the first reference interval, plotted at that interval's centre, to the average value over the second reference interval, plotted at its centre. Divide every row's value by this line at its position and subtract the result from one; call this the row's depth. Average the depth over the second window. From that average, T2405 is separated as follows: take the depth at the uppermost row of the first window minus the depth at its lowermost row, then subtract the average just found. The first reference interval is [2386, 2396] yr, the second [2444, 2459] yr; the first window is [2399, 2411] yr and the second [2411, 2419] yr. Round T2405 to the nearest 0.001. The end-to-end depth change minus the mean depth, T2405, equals 0.053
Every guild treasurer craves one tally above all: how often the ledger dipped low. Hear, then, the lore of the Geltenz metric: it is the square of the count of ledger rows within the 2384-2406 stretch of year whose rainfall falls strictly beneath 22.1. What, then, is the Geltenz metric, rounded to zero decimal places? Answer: 81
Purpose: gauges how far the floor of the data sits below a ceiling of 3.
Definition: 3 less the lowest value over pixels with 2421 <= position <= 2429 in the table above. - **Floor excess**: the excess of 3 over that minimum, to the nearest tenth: -20.8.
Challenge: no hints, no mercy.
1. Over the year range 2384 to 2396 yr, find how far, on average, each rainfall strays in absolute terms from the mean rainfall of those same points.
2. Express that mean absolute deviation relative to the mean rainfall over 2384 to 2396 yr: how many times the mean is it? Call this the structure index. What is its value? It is 0.03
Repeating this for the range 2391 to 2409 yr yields 0.03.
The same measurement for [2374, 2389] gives 0.11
